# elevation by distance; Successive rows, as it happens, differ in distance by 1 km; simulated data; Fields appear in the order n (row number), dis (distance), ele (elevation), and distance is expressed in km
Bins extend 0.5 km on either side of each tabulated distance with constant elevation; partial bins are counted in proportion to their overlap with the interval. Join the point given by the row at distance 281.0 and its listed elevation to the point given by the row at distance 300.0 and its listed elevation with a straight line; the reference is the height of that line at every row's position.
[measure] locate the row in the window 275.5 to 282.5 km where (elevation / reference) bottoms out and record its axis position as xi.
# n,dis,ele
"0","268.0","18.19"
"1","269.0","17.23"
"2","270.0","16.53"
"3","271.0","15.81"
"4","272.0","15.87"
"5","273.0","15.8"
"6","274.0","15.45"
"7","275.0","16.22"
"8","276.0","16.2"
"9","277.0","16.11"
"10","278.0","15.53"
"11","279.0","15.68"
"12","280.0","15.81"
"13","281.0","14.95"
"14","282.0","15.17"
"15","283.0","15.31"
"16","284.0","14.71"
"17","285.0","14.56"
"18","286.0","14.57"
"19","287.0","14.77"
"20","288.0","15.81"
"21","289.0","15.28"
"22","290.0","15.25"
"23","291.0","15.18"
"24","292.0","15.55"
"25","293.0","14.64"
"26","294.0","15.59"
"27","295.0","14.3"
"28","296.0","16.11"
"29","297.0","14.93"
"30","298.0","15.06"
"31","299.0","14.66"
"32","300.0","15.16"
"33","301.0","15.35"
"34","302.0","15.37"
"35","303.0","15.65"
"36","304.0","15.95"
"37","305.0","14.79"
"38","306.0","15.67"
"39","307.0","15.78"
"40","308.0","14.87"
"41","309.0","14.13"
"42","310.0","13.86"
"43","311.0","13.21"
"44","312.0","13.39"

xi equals 281.0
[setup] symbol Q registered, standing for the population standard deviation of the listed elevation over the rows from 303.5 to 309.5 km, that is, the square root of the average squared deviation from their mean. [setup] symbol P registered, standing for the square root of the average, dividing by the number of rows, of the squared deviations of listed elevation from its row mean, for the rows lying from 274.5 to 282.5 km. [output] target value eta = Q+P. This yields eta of 1.09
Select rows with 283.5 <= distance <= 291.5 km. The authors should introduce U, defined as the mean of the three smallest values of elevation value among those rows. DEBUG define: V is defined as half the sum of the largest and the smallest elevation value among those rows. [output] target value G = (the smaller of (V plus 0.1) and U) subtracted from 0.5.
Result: -14.1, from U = 14.6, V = 15.2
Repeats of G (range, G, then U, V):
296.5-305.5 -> -14.3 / 14.8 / 15.3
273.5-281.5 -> -14.8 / 15.3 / 15.6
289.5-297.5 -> -14.1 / 14.6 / 15.2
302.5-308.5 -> -14.6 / 15.1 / 15.4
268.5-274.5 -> -15.2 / 15.7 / 16.3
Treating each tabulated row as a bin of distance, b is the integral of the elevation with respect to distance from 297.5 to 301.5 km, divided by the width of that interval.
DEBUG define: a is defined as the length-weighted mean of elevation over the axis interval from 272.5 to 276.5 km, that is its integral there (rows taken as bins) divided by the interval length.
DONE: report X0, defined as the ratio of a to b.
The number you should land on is 1.06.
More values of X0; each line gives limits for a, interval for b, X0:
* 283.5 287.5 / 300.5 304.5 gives 0.94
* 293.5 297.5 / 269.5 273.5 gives 0.95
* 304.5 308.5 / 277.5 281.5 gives 0.99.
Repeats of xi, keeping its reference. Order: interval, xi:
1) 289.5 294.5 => 293.0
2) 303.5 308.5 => 305.0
